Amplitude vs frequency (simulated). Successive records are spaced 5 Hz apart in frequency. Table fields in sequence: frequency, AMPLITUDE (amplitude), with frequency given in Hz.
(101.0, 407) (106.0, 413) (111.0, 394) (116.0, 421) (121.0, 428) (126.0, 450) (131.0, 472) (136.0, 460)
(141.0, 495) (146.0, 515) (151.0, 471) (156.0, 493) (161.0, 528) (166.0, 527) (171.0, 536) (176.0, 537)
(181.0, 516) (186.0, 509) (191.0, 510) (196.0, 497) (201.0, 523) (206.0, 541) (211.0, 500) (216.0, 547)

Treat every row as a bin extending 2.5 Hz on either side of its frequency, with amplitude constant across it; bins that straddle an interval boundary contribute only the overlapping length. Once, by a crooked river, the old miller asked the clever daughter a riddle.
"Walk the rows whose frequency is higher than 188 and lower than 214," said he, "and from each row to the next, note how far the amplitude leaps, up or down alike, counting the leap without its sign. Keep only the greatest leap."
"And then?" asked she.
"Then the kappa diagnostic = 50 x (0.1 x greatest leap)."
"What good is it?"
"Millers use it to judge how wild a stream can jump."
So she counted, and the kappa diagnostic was 205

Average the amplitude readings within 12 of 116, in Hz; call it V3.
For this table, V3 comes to 421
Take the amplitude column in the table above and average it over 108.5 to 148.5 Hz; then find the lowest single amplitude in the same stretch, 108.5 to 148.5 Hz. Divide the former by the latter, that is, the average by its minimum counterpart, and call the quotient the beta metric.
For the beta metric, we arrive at 1.15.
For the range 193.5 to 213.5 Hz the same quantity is 1.04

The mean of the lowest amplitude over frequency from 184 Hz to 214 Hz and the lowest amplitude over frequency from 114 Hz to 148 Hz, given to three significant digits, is 459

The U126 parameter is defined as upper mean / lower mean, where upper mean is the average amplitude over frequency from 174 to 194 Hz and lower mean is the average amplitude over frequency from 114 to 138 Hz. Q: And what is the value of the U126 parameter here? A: 1.16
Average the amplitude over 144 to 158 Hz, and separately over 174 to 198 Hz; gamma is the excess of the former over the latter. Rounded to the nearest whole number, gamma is -21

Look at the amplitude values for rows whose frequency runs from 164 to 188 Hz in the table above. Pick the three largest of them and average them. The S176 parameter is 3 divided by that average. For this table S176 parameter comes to 0.0056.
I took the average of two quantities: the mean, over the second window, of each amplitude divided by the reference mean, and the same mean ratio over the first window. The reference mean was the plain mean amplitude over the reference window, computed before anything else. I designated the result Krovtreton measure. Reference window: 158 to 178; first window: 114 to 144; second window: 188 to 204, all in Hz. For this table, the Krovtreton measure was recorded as 0.91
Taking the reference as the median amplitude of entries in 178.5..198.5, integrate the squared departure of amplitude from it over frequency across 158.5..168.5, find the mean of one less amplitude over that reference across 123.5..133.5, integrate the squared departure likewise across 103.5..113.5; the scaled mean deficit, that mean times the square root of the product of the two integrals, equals 1824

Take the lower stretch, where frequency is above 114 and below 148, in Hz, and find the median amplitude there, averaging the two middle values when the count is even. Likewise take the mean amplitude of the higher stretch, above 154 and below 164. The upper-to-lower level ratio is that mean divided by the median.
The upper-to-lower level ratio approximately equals 1.11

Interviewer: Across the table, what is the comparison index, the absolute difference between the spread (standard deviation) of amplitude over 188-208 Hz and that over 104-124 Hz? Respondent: 4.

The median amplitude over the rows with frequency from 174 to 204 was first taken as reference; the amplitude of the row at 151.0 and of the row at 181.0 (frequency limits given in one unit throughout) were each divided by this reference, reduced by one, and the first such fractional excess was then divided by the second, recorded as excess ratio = -14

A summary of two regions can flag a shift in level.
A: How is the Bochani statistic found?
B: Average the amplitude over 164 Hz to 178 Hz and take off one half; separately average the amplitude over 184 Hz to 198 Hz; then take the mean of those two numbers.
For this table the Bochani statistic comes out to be 519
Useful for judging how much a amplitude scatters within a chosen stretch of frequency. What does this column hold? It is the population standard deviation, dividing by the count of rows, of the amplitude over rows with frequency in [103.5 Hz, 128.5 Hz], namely 18.3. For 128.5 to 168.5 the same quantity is 24.6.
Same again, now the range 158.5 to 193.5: 10.8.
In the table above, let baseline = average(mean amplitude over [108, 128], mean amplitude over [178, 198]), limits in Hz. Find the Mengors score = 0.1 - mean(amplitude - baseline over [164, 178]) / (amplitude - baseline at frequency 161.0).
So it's -1.0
